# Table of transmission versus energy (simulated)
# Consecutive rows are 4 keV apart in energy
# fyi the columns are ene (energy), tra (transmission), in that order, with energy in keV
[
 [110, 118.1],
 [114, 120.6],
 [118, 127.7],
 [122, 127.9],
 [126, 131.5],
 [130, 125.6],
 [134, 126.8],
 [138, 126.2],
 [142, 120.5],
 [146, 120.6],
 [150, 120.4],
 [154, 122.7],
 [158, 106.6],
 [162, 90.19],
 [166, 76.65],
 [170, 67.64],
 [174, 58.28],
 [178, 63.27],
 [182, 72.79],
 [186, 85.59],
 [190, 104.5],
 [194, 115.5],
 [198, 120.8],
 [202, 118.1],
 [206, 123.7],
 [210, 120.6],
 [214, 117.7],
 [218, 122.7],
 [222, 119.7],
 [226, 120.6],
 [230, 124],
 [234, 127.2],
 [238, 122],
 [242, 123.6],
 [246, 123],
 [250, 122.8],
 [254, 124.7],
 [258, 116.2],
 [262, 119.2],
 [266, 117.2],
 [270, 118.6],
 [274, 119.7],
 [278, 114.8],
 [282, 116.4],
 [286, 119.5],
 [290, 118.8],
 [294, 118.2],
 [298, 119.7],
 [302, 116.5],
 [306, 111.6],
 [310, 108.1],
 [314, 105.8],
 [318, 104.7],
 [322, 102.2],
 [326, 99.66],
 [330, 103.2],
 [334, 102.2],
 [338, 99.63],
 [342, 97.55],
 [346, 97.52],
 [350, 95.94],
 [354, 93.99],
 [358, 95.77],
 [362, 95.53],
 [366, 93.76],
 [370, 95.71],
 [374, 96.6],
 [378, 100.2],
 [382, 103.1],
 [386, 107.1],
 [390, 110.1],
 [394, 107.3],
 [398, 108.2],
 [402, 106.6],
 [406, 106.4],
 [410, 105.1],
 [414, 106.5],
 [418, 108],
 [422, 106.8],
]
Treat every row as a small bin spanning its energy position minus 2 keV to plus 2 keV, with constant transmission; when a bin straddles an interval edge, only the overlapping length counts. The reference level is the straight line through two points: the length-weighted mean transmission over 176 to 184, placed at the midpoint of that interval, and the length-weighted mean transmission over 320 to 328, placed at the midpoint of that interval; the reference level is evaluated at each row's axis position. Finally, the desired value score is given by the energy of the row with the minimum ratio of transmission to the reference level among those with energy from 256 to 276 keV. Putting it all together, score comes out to 266 keV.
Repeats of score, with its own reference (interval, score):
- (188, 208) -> 190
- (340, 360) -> 354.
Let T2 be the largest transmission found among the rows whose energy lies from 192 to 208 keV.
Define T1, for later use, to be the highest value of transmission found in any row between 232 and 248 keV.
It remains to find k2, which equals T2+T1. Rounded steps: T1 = 127.2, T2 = 123.7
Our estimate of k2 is 251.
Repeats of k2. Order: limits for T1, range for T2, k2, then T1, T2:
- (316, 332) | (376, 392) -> 215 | 104.7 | 110.1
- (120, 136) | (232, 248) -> 259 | 131.5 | 127.2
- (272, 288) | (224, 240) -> 247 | 119.7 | 127.2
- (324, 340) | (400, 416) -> 210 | 103.2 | 106.6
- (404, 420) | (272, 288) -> 228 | 108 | 119.7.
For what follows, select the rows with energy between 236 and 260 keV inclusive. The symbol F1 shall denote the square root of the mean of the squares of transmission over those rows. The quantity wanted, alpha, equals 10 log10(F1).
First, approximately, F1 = 122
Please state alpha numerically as 20.9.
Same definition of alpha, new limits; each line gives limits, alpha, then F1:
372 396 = 20.2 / 104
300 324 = 20.3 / 108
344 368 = 19.8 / 95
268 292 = 20.7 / 118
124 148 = 21.0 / 125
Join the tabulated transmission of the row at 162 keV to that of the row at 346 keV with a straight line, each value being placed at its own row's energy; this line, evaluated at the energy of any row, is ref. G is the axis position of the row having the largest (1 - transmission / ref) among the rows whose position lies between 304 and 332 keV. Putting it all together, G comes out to 326 keV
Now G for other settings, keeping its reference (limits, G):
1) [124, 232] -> 174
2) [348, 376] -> 366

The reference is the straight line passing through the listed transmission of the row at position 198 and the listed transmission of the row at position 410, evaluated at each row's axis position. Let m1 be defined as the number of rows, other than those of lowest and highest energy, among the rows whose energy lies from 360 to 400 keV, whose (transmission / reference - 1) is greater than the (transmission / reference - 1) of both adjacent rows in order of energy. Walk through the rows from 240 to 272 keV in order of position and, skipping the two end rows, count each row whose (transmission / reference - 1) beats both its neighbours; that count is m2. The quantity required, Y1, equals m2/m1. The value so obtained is 2.0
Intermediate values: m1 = 1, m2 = 2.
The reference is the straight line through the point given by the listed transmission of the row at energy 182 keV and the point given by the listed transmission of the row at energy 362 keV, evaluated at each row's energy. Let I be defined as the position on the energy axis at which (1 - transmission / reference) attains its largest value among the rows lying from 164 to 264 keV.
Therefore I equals 174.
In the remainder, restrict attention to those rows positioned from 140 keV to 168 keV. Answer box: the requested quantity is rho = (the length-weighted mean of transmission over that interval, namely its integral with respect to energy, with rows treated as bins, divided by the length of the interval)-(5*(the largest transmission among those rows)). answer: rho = -505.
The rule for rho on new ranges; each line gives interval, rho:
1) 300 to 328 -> -476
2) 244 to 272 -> -503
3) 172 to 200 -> -515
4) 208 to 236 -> -514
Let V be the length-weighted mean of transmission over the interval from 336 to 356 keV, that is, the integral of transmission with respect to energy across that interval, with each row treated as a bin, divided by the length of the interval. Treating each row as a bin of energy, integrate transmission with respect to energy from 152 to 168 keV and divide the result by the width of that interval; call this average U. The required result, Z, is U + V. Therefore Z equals 196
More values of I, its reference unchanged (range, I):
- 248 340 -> 338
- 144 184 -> 174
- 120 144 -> 142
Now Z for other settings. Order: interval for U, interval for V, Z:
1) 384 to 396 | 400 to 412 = 214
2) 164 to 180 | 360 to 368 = 161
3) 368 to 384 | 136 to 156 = 221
